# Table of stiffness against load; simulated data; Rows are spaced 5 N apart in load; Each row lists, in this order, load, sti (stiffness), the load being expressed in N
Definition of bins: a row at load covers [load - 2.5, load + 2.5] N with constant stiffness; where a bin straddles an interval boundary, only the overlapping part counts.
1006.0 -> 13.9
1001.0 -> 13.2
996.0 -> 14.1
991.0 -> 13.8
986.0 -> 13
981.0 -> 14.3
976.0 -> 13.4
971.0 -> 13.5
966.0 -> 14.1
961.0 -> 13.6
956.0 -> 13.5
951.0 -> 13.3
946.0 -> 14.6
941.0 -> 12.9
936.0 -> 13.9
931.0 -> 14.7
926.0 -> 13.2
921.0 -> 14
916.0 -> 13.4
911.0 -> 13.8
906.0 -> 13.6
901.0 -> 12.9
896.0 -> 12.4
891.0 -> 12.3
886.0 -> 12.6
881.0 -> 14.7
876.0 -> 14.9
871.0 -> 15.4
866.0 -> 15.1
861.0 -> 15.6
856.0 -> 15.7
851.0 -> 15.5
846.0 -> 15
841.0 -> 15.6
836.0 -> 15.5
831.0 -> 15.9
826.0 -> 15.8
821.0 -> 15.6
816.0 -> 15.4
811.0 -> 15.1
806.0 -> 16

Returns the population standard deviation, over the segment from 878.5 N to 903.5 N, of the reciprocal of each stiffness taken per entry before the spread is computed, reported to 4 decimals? 0.0048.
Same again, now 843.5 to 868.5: 0.0012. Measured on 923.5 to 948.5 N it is 0.0038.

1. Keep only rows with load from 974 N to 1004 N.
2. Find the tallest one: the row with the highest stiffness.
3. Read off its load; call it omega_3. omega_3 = 981.0 N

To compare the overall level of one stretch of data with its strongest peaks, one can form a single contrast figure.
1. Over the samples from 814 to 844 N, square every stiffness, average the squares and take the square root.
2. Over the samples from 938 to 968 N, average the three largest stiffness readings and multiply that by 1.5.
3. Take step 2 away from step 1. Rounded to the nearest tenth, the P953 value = -5.5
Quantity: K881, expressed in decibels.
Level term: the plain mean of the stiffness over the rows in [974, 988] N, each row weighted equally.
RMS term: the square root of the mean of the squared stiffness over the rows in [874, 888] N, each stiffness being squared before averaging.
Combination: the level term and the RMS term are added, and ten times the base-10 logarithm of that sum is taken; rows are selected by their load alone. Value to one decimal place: 14.4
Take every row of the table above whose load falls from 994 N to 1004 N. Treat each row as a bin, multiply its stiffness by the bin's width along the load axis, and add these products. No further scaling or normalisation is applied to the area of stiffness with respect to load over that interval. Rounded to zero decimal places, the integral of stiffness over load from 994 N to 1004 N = 136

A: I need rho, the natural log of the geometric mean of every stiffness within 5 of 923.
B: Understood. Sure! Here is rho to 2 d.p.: 2.61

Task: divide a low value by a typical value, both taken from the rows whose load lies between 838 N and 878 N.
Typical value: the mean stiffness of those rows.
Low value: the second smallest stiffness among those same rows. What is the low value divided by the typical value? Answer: 0.977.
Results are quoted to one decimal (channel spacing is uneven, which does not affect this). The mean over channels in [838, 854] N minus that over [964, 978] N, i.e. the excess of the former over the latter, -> 1.7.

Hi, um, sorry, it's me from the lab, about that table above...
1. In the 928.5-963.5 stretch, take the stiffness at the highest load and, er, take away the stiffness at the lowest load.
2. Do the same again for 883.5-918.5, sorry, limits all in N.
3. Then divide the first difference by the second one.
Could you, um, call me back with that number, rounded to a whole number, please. -1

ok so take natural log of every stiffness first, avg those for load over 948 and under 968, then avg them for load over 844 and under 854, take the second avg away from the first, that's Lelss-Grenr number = -0.11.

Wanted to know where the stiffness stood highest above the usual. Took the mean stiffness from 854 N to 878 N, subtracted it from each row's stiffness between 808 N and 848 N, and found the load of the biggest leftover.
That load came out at 831.0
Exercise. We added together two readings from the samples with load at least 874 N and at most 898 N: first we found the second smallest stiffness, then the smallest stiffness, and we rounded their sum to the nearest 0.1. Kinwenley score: 24.7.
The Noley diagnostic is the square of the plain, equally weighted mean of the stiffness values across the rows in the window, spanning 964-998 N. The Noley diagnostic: 189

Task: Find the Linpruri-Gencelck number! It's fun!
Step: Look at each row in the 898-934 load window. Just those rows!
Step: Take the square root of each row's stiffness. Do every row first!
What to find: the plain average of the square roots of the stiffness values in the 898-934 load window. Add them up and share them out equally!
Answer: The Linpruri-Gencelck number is 3.69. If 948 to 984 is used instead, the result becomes 3.70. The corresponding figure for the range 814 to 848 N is 3.94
